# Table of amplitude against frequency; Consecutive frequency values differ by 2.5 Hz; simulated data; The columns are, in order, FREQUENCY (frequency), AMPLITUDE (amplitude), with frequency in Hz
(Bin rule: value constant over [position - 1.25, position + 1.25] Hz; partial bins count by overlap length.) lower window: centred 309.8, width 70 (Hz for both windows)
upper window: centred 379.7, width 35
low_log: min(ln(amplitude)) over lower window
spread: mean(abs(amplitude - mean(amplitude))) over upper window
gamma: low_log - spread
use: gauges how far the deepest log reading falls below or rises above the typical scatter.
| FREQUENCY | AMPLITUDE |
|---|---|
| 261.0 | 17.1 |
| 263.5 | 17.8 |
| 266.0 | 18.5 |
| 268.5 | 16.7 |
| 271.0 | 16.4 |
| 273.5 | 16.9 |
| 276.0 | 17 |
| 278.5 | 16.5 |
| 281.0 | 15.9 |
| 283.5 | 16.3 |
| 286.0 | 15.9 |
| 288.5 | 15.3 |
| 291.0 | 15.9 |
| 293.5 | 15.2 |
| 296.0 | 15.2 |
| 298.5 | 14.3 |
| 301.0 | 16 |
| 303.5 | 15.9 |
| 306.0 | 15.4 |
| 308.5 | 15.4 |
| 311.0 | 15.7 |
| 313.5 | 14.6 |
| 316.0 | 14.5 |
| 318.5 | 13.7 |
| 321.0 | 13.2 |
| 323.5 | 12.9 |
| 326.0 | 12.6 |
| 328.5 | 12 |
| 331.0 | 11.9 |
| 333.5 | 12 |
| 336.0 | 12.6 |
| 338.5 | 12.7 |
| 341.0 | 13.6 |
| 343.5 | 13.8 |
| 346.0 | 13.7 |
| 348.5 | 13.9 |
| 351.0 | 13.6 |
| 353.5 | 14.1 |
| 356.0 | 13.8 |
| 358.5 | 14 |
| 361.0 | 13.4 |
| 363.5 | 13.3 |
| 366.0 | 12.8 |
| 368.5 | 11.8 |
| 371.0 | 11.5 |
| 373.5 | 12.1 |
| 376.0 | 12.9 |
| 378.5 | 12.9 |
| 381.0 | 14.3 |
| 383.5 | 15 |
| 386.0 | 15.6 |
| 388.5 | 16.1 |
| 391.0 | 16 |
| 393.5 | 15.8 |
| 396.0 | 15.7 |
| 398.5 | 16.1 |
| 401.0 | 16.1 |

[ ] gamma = 1.0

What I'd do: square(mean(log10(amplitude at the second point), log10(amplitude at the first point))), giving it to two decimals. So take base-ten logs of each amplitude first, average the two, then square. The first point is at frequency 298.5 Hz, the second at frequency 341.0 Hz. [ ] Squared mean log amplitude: 1.31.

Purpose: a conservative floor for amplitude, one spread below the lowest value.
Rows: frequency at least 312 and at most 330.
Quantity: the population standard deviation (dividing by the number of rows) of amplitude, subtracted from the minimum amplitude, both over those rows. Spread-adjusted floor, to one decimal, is 11.1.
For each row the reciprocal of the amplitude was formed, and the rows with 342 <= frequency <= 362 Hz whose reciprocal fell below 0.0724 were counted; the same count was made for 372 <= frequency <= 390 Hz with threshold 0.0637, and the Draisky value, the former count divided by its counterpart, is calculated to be 3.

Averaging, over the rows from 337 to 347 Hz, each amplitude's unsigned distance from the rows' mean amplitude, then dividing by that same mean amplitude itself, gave 0.028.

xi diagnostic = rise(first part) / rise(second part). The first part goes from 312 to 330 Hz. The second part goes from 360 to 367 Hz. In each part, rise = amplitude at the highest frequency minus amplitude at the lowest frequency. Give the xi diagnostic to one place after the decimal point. 4.3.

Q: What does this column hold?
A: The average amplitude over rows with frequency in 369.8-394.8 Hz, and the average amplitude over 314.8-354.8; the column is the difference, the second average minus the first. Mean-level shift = -1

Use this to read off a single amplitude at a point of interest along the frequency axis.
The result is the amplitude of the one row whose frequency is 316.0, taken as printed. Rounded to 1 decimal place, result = 14.5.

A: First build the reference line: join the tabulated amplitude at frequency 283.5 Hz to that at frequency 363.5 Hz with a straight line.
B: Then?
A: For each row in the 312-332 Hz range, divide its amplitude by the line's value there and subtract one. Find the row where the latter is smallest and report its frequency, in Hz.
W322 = 331.0 Hz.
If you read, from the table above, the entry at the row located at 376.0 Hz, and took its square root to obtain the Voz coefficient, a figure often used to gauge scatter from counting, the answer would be 3.59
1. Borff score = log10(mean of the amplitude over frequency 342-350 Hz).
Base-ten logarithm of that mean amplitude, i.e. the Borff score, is 1.14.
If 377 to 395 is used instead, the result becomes 1.18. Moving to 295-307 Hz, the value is 1.19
